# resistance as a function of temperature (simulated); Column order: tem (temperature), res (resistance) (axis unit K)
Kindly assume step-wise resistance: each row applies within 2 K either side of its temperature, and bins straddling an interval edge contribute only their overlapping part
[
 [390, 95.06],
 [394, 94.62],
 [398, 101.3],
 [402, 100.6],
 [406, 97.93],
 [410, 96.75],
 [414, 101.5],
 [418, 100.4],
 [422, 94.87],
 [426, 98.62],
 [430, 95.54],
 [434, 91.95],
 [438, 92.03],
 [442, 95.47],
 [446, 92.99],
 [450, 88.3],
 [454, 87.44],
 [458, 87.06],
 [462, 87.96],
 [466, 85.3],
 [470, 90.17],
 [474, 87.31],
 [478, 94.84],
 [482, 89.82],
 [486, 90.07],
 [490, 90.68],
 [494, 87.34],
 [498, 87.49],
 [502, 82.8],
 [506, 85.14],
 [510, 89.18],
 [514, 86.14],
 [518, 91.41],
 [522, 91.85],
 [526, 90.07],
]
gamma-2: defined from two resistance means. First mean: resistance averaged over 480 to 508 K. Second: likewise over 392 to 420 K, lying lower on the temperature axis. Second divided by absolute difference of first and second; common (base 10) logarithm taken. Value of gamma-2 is 0.94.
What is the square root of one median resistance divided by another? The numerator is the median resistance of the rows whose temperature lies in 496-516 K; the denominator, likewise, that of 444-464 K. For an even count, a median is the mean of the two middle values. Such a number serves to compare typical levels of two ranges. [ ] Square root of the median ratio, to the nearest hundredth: 0.99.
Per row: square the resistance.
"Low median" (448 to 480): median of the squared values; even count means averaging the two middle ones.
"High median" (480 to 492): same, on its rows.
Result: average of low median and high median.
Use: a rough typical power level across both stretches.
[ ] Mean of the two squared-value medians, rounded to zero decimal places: 7902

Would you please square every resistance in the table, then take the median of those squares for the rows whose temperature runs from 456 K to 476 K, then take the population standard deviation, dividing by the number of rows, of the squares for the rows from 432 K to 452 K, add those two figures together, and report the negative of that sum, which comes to -8046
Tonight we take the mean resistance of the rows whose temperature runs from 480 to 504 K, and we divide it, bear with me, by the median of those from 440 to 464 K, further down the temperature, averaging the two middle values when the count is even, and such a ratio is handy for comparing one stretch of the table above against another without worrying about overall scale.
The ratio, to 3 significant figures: 0.999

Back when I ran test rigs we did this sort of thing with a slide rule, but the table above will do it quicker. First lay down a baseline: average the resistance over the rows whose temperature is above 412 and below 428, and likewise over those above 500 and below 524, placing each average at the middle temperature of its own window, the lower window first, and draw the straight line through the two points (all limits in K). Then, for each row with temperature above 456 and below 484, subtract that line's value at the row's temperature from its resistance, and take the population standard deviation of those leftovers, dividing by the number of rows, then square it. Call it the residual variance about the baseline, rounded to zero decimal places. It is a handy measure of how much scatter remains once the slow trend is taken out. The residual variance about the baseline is 12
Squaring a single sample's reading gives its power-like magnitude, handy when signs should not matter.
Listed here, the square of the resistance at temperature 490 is 8223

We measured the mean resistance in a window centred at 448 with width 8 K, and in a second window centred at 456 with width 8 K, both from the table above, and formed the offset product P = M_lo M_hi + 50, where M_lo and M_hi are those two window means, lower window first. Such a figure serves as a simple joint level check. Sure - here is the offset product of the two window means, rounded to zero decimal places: 7959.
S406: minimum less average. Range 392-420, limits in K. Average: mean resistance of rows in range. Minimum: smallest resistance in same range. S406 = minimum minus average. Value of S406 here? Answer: -4.39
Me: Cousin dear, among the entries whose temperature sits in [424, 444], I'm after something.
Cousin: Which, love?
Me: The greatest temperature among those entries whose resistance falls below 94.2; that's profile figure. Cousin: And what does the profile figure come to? 438 K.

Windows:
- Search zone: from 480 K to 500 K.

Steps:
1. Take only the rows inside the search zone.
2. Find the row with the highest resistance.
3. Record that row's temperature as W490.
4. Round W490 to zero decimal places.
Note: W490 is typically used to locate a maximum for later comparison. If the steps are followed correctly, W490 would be 490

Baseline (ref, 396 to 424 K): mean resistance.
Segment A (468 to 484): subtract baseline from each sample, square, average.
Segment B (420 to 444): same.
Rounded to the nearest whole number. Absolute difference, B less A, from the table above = 56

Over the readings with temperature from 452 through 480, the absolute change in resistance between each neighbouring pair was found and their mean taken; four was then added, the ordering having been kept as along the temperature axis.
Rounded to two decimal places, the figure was 7.20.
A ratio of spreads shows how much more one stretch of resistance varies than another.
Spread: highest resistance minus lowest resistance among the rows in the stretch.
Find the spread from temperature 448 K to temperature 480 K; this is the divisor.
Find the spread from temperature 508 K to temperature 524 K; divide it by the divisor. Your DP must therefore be 0.60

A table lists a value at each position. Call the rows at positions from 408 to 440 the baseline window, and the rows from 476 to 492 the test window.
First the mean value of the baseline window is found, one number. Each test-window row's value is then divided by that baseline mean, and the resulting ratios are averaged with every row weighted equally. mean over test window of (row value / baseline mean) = 0.95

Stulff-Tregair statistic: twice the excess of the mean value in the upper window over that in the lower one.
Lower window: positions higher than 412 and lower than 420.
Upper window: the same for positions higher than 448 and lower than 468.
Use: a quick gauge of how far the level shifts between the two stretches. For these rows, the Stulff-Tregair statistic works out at -27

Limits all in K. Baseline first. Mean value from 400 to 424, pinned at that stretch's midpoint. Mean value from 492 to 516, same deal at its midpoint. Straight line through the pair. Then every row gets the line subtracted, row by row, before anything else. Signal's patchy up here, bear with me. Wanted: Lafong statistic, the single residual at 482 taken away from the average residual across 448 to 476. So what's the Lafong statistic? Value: -4.9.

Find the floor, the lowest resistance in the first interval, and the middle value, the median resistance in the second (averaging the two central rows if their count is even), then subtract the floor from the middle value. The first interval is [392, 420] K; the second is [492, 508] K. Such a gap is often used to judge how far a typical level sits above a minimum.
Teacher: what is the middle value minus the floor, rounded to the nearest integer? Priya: -8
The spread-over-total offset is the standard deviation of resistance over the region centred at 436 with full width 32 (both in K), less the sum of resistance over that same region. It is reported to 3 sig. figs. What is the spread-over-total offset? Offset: -747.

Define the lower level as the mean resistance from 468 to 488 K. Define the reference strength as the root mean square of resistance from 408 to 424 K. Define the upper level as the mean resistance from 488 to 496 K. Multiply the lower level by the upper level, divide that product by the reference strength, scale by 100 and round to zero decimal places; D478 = 8180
